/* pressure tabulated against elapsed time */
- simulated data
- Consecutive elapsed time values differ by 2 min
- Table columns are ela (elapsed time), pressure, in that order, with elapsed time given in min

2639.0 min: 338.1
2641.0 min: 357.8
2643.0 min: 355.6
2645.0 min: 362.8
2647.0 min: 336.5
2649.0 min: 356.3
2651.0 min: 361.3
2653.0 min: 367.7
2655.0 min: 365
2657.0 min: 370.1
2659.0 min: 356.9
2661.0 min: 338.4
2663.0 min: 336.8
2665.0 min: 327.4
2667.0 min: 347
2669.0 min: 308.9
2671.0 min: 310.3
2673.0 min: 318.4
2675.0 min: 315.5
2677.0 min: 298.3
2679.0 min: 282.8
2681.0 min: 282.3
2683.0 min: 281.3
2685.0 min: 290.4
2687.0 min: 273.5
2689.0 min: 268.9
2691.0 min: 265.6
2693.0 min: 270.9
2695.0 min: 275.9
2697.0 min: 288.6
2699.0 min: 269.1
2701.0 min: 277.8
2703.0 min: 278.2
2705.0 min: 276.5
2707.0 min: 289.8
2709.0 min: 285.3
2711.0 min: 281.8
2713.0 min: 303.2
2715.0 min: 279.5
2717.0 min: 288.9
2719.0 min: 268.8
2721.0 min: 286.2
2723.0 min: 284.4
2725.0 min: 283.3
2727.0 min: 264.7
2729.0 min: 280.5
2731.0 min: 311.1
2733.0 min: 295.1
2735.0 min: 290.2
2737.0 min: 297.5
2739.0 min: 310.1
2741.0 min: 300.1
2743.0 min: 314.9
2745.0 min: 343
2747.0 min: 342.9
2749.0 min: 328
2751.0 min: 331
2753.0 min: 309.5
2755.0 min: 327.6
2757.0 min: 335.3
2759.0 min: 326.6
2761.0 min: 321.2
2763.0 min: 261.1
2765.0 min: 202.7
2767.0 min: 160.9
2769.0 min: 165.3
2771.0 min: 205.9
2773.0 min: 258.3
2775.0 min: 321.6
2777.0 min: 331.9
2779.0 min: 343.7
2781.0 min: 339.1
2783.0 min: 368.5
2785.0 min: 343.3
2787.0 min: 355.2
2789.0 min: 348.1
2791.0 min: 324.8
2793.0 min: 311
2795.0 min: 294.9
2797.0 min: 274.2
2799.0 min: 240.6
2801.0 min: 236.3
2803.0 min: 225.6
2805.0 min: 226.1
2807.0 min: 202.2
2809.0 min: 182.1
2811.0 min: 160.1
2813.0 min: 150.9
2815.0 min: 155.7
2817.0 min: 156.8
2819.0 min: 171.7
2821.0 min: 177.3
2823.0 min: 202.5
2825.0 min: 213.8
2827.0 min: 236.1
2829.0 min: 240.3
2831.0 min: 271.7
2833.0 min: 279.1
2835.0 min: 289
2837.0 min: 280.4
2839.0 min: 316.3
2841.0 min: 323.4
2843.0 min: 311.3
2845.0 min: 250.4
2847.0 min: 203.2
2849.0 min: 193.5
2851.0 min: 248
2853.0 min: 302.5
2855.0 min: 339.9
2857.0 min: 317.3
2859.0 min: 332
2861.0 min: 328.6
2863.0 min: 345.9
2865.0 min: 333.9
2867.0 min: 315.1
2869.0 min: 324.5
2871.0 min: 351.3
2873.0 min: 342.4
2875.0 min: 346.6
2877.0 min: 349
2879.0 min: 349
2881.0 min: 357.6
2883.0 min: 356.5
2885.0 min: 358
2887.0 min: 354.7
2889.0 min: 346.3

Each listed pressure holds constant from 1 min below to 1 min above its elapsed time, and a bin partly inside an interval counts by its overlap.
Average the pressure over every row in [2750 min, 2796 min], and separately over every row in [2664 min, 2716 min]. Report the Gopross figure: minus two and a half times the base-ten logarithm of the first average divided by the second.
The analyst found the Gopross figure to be 0.0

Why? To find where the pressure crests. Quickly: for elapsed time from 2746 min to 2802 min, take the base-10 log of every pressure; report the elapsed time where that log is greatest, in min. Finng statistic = 2783.0 min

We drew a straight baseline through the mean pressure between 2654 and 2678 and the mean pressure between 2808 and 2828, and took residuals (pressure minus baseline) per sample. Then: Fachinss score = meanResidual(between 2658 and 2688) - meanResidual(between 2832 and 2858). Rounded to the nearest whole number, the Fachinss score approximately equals -142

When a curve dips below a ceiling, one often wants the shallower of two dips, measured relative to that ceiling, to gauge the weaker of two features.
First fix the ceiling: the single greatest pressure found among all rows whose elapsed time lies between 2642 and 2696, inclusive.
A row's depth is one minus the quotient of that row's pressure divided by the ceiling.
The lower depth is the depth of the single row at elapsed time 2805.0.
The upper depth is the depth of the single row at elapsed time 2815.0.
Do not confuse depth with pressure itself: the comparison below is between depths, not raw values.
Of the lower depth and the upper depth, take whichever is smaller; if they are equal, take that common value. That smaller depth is 0.39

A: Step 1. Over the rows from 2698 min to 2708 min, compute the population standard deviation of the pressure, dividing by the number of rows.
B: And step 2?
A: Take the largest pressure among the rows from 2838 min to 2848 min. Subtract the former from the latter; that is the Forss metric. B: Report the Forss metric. 317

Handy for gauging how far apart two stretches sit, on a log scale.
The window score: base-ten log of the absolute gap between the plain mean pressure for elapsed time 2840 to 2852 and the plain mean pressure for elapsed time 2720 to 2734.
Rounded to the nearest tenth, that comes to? 1.5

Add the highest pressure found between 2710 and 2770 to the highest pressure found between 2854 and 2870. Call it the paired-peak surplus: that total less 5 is 684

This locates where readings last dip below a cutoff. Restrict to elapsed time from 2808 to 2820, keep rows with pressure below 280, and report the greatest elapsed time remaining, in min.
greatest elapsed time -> 2819.0 min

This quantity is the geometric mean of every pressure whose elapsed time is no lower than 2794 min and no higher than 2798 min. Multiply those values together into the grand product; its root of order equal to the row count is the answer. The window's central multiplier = 284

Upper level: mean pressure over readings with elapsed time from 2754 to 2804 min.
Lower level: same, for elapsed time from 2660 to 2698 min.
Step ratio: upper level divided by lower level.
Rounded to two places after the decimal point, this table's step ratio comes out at 0.97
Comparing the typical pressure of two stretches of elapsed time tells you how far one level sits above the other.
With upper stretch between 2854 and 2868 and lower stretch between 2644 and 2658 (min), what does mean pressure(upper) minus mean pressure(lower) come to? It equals -30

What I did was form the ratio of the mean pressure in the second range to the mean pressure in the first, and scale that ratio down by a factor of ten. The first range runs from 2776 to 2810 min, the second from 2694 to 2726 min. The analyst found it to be 0.10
